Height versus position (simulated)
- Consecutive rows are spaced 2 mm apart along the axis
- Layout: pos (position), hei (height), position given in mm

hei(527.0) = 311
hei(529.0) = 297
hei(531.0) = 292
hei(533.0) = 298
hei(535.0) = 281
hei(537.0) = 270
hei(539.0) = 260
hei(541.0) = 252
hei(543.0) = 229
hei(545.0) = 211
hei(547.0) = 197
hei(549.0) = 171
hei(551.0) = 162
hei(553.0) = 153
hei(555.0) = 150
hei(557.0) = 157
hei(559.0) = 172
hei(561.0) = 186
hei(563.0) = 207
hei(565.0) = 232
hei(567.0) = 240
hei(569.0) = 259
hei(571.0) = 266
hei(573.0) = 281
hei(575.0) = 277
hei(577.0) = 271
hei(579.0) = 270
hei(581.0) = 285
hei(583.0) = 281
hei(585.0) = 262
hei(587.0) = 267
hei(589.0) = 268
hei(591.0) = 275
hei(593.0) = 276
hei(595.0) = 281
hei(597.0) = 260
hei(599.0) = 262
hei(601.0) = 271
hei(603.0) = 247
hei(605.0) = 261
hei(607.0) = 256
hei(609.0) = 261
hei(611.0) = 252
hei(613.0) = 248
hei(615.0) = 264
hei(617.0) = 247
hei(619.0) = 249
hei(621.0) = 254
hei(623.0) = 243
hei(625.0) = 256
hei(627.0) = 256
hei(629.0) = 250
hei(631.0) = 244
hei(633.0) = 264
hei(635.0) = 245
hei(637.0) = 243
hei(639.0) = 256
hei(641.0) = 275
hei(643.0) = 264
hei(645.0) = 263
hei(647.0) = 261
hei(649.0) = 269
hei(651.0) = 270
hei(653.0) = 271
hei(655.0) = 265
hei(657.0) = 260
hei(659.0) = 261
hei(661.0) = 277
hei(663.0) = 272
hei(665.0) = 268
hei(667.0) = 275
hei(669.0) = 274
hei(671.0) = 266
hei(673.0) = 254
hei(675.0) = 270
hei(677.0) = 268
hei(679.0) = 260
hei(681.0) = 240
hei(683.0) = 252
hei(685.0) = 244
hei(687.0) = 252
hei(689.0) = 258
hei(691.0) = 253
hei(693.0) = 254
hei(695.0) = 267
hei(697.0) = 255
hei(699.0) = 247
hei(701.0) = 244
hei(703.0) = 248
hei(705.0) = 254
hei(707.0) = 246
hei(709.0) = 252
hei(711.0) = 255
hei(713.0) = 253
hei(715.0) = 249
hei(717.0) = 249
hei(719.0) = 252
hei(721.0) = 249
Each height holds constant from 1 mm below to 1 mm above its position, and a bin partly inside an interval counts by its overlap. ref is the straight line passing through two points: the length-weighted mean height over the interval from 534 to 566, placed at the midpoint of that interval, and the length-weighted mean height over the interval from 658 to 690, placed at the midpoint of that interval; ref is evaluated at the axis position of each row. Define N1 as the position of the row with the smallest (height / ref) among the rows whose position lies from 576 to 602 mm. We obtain 597.0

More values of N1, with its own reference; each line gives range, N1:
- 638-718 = 717.0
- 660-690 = 681.0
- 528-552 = 551.0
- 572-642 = 637.0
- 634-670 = 637.0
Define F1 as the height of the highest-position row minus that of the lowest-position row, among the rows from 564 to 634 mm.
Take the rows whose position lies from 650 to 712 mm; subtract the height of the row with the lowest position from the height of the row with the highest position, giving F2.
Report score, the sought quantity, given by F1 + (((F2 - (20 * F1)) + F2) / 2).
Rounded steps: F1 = 32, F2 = -15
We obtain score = -303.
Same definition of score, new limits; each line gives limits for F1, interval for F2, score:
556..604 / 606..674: -812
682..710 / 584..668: 13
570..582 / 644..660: -173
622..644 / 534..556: -320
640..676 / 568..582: 71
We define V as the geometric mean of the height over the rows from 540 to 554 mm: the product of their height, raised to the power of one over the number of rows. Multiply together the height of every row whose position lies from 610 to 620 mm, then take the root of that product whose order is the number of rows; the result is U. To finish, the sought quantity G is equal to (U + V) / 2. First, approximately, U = 252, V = 194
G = 223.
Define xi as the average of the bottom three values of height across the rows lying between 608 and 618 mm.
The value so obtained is 249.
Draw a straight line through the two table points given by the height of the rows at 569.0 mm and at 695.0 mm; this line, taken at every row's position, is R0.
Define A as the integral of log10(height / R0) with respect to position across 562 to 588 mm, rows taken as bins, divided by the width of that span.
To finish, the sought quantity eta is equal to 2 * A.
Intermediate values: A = 0.002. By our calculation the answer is 0.00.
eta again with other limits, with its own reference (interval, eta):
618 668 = -0.01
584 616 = 0.01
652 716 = -0.03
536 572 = -0.20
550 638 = -0.06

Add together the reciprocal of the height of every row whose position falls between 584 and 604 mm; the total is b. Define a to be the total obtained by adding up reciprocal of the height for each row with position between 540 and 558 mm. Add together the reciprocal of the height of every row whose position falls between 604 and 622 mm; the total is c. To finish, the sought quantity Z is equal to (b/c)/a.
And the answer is 21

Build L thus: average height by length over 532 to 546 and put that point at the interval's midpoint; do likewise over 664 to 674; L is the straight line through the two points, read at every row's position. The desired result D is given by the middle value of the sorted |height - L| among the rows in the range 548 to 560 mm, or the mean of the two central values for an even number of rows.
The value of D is 99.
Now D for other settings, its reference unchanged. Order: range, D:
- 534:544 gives 13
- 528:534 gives 40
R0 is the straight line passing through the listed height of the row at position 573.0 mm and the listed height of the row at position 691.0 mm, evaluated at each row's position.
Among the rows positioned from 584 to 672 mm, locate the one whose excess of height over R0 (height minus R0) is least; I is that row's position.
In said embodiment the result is 603.0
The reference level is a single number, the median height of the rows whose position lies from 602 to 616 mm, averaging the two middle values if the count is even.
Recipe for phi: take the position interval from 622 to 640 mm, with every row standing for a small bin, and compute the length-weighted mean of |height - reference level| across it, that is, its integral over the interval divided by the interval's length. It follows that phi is 7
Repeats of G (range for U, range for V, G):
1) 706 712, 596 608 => 255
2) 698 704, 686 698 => 251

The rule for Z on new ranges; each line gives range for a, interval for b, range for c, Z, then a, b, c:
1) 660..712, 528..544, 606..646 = 4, 0.101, 0.030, 0.079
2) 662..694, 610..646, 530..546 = 37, 0.062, 0.071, 0.031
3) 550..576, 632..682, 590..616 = 29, 0.065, 0.095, 0.050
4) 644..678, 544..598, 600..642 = 23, 0.064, 0.121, 0.083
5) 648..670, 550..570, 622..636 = 47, 0.041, 0.054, 0.028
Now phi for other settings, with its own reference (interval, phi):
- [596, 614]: 6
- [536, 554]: 48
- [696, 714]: 6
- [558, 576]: 34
